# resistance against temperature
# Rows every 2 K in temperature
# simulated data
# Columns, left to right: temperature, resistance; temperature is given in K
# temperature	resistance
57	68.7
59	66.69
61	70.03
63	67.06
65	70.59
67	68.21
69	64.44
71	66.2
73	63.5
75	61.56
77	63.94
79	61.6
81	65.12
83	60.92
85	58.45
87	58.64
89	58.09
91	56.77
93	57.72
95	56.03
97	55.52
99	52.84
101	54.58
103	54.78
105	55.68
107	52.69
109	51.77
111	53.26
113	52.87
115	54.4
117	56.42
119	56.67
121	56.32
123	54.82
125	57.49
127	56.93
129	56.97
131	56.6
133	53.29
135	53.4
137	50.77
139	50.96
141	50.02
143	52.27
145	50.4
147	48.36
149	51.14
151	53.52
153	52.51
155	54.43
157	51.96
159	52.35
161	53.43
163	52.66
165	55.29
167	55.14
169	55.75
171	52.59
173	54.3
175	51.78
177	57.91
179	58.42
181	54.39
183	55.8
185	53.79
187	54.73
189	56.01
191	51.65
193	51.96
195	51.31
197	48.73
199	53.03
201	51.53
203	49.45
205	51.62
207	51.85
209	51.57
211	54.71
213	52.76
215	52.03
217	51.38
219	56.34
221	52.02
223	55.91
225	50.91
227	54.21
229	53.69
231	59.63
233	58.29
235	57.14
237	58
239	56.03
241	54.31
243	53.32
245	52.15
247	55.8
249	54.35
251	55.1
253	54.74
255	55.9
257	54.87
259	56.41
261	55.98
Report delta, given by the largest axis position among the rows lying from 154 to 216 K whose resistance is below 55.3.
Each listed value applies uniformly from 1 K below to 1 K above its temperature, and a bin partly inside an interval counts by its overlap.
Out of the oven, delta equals 215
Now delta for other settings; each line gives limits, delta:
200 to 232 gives 229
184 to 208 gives 207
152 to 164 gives 163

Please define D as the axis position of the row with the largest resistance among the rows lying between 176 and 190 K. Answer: 179 K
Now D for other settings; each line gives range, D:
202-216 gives 211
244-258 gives 255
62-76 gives 65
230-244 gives 231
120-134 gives 125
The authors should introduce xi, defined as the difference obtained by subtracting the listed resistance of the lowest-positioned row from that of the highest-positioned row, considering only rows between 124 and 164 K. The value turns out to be -4.8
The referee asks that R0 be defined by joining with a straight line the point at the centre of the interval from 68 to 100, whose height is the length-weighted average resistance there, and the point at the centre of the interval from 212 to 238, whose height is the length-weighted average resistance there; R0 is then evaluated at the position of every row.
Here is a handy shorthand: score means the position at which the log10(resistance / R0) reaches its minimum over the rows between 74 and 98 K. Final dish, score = 97 K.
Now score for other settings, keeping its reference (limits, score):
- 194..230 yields 197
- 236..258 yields 245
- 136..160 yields 147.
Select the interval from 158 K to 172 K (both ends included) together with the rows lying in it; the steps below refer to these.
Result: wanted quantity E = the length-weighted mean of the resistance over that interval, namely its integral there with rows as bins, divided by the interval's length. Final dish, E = 54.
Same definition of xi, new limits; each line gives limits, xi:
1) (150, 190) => 2.5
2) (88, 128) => -1.2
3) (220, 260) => 4.4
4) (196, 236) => 8.4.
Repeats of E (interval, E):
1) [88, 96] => 57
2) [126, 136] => 55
